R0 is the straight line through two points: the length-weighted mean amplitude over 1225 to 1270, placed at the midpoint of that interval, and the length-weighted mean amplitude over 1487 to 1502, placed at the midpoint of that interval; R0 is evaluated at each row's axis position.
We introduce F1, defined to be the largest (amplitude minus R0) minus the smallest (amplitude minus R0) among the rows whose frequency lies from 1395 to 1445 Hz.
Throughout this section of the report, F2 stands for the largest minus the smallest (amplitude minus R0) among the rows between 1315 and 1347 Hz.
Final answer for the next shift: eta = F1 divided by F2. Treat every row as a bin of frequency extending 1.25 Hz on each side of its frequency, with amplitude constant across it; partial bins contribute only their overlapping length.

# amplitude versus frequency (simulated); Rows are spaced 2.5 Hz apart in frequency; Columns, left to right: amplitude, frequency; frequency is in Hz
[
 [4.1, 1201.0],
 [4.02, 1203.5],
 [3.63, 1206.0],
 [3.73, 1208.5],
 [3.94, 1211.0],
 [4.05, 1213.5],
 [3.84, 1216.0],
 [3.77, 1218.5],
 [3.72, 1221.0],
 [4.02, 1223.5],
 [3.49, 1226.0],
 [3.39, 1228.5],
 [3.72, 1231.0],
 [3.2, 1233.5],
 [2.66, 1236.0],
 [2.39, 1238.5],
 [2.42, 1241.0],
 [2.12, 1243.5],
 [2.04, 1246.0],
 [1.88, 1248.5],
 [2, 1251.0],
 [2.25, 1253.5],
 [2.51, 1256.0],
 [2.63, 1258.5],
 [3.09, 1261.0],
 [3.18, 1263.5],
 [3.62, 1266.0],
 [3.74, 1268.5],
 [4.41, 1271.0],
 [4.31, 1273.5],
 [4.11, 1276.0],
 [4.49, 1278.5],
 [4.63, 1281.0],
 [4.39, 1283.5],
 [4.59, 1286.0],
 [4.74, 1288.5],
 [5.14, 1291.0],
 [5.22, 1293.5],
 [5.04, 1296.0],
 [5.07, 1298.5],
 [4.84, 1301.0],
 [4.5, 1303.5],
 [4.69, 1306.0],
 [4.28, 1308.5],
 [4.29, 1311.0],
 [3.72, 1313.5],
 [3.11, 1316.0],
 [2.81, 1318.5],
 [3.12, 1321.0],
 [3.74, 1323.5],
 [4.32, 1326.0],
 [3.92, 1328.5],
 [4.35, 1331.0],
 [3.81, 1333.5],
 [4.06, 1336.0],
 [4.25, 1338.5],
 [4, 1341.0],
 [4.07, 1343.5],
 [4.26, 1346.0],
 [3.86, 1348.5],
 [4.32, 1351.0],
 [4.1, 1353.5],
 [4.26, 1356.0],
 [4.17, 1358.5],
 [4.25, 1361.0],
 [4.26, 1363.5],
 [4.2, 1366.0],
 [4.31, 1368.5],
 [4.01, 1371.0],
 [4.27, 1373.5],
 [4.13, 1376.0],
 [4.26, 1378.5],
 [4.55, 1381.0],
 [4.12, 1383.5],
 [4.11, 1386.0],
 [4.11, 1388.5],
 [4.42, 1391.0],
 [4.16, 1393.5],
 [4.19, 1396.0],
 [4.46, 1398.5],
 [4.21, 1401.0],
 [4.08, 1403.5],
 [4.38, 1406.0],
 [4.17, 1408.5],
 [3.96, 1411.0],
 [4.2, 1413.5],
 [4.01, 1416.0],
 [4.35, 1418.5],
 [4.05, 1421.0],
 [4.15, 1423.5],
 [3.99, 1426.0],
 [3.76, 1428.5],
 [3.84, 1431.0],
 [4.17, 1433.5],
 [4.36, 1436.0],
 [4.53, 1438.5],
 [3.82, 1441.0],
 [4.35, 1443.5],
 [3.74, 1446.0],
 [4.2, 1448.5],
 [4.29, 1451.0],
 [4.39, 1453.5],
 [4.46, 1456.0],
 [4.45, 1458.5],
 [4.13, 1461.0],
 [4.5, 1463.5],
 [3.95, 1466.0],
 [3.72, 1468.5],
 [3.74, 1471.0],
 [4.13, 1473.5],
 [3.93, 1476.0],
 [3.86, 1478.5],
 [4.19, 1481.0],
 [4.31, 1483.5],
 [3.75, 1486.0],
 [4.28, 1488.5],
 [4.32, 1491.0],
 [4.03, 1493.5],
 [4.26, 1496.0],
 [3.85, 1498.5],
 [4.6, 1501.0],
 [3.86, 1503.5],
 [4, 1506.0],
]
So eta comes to 0.60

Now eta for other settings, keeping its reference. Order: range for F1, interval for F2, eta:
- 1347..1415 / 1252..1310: 0.28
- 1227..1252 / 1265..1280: 2.43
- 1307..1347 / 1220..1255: 0.67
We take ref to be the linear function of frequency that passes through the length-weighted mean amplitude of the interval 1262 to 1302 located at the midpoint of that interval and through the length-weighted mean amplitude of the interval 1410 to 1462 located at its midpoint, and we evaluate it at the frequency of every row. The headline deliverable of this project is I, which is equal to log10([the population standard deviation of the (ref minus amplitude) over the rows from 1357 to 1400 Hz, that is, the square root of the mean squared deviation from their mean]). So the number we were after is -0.85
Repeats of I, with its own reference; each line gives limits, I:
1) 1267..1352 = -0.27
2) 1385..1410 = -0.87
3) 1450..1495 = -0.61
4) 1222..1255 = -0.16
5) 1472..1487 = -0.71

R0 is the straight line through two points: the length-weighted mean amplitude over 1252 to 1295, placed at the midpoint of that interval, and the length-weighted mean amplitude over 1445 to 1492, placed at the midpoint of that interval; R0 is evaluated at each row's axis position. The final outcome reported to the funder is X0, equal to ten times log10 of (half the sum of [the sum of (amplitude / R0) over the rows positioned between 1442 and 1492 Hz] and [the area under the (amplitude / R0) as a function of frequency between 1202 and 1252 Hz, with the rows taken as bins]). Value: 14.9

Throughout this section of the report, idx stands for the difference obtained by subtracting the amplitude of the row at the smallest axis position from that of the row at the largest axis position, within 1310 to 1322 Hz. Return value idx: -1.17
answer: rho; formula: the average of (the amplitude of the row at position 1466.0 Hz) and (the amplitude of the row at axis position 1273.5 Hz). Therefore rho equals 4.13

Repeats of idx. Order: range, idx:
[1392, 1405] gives -0.08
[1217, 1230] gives -0.38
